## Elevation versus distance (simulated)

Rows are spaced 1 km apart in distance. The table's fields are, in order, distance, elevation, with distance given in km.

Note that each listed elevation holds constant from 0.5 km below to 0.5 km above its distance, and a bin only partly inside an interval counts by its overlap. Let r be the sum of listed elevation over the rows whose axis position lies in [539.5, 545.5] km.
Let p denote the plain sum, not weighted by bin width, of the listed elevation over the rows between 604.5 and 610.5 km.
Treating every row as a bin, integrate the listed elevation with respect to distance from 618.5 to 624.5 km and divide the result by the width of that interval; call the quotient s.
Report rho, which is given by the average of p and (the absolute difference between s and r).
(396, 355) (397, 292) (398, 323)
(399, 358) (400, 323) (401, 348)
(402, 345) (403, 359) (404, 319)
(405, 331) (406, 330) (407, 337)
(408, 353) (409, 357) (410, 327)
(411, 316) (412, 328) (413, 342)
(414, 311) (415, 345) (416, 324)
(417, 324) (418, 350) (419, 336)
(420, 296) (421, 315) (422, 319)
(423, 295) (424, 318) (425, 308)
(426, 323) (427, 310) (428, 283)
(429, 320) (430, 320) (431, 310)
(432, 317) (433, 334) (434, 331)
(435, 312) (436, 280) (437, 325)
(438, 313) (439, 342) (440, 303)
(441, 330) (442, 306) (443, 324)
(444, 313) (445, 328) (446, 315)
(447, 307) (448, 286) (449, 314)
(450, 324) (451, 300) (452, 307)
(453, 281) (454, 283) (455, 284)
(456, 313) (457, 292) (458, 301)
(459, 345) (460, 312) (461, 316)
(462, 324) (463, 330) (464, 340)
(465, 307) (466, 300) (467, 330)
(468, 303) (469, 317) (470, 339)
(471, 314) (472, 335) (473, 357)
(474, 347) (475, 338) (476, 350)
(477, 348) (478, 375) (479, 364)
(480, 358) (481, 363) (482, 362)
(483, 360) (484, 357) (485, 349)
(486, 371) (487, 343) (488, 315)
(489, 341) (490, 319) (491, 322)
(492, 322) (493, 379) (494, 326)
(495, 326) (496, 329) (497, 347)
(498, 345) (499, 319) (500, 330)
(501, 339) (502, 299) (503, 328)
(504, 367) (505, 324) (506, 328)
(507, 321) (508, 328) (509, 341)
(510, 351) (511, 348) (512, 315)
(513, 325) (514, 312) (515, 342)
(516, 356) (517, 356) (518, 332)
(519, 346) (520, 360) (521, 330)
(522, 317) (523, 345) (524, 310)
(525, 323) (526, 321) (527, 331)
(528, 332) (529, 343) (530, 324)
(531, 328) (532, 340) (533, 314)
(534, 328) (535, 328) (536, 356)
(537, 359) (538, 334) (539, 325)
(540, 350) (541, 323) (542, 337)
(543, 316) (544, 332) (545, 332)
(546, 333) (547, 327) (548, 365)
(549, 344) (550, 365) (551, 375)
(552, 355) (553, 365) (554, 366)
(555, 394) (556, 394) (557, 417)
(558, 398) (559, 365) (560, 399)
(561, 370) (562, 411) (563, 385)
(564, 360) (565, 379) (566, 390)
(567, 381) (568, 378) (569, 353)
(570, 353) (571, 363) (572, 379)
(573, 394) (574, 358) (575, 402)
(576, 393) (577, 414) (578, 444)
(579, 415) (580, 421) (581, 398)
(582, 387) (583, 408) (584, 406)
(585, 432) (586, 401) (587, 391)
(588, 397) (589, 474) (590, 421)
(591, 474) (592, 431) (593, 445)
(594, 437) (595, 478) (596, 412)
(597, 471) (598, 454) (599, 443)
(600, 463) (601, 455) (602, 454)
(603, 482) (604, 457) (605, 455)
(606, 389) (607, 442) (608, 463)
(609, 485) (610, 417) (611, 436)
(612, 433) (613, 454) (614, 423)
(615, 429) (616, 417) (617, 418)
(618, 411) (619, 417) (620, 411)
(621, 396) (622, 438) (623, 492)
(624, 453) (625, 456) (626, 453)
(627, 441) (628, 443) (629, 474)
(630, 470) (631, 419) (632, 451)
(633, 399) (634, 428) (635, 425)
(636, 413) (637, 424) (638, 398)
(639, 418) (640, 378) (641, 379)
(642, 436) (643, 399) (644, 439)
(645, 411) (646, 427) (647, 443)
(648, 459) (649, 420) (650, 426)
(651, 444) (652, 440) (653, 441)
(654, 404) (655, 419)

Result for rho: 2103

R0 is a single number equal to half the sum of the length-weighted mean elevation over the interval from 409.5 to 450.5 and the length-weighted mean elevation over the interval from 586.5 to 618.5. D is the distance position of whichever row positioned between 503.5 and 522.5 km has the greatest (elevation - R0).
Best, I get 504 km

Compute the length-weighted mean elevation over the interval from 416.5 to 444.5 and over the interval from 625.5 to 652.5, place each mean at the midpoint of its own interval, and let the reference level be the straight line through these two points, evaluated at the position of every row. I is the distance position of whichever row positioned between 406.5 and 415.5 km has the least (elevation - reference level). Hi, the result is 414 km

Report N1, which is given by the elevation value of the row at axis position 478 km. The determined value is 375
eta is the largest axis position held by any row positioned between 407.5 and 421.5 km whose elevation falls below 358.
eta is 421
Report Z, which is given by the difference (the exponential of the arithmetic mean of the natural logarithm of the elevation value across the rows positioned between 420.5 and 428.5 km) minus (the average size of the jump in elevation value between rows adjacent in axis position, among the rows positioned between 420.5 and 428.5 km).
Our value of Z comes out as 292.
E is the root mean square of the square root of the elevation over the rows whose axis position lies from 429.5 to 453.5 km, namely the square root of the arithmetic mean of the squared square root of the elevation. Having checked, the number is 17.7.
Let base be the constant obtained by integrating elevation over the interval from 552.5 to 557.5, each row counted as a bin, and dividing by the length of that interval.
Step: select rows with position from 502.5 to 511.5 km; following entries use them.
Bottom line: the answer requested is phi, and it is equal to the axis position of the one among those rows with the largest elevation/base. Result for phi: 504 km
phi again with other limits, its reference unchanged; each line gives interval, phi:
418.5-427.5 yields 419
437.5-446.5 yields 439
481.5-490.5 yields 486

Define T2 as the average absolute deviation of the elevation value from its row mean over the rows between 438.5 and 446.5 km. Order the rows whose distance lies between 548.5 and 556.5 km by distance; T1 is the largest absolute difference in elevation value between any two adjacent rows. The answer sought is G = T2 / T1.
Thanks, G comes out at 0.4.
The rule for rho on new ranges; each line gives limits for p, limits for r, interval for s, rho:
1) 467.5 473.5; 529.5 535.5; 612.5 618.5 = 1751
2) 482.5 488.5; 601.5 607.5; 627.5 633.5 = 2166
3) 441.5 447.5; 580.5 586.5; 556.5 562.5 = 1966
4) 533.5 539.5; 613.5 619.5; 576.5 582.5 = 2066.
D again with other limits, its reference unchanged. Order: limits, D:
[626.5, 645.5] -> 629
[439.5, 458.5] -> 441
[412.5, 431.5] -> 418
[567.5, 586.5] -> 578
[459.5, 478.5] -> 478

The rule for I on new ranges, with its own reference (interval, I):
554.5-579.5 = 570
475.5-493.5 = 488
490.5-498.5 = 492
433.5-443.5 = 436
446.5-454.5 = 453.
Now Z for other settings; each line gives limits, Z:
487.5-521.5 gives 316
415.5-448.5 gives 296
